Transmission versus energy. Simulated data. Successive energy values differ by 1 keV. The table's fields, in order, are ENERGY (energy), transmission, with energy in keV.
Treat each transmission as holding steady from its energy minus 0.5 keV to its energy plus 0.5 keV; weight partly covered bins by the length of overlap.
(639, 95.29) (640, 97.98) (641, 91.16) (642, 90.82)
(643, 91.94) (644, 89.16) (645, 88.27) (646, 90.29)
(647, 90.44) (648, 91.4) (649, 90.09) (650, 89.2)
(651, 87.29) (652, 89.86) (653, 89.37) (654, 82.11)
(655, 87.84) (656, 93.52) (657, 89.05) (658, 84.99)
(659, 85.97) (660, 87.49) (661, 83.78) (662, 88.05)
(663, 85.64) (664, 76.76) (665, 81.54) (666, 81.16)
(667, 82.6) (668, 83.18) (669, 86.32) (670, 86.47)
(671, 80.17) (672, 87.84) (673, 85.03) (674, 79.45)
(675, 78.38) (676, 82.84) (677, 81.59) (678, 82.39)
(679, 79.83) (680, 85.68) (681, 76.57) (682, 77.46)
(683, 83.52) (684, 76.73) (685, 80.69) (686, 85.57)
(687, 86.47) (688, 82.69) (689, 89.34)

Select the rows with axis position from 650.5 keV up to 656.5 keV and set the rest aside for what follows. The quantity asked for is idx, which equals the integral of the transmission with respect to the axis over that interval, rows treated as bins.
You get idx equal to 530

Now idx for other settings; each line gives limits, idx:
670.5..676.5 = 494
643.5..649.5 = 540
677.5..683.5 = 485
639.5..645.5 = 549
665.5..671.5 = 500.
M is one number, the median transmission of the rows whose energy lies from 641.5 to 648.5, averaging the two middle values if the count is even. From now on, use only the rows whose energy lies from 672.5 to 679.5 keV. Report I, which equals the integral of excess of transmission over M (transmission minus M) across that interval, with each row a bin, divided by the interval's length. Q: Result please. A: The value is -9.1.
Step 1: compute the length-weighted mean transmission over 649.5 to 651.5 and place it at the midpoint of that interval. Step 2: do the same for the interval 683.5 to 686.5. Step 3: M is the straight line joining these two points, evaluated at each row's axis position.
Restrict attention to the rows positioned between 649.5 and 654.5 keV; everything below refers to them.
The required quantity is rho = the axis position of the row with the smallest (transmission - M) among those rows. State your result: 654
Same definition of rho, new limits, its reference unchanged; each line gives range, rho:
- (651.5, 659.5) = 654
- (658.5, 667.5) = 664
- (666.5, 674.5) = 674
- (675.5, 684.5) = 681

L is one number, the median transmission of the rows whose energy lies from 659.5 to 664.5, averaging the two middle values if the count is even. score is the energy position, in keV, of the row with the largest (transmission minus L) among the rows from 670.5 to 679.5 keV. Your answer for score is 672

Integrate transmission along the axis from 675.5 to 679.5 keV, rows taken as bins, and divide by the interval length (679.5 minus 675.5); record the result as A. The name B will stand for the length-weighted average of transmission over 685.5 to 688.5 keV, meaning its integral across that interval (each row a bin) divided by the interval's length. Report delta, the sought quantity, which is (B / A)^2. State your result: 1.08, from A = 81.7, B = 85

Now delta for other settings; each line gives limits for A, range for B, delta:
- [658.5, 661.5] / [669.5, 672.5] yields 0.98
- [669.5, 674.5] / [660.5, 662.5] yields 1.05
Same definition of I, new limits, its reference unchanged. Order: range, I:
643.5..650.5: -0.6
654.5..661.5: -2.9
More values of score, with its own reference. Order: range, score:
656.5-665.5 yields 657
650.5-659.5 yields 656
